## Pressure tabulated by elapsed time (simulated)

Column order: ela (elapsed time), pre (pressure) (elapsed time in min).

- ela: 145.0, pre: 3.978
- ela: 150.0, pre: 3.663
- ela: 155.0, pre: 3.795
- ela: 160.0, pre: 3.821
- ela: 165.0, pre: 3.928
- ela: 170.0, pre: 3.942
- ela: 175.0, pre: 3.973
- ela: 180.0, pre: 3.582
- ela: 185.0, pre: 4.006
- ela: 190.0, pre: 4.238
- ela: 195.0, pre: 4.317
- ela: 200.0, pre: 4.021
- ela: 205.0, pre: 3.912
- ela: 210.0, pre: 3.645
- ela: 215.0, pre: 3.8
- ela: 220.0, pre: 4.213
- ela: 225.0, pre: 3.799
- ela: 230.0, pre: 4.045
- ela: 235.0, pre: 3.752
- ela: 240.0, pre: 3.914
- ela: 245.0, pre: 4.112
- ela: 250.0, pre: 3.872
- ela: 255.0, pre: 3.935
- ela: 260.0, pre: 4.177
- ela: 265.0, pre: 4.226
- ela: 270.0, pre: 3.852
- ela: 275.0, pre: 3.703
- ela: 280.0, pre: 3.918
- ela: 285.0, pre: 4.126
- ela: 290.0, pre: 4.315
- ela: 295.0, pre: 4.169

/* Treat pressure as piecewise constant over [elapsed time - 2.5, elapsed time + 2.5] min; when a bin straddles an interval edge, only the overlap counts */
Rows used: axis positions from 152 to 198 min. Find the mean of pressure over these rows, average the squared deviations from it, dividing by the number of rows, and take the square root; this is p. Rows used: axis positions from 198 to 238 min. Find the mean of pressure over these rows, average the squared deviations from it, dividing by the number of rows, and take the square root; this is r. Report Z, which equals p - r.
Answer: 0.037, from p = 0.210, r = 0.17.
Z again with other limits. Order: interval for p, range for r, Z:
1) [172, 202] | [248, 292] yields 0.042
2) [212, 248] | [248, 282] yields -0.006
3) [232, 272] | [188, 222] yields -0.072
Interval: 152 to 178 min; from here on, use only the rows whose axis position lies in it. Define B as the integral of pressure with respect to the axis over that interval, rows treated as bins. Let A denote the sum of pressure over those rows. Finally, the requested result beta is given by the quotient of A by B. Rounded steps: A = 19.5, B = 101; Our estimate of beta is 0.193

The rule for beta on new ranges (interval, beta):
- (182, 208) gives 0.193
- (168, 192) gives 0.209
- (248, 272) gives 0.208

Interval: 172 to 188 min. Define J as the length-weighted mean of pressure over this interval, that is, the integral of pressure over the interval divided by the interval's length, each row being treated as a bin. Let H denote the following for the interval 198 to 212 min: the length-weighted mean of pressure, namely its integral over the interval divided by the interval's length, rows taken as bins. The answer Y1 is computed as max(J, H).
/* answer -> 3.87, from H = 3.86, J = 3.87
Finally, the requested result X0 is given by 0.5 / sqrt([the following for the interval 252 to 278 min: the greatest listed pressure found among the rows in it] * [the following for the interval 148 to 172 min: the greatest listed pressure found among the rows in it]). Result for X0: 0.123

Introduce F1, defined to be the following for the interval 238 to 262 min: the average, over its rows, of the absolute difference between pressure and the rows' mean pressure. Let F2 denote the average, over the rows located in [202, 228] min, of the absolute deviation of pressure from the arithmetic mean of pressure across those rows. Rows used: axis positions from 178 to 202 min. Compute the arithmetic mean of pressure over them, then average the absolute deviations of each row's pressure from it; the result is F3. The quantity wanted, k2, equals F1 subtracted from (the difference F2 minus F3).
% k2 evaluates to -0.159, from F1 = 0.114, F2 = 0.15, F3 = 0.20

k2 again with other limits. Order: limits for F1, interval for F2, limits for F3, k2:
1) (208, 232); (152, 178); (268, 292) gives -0.306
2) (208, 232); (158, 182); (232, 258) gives -0.150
